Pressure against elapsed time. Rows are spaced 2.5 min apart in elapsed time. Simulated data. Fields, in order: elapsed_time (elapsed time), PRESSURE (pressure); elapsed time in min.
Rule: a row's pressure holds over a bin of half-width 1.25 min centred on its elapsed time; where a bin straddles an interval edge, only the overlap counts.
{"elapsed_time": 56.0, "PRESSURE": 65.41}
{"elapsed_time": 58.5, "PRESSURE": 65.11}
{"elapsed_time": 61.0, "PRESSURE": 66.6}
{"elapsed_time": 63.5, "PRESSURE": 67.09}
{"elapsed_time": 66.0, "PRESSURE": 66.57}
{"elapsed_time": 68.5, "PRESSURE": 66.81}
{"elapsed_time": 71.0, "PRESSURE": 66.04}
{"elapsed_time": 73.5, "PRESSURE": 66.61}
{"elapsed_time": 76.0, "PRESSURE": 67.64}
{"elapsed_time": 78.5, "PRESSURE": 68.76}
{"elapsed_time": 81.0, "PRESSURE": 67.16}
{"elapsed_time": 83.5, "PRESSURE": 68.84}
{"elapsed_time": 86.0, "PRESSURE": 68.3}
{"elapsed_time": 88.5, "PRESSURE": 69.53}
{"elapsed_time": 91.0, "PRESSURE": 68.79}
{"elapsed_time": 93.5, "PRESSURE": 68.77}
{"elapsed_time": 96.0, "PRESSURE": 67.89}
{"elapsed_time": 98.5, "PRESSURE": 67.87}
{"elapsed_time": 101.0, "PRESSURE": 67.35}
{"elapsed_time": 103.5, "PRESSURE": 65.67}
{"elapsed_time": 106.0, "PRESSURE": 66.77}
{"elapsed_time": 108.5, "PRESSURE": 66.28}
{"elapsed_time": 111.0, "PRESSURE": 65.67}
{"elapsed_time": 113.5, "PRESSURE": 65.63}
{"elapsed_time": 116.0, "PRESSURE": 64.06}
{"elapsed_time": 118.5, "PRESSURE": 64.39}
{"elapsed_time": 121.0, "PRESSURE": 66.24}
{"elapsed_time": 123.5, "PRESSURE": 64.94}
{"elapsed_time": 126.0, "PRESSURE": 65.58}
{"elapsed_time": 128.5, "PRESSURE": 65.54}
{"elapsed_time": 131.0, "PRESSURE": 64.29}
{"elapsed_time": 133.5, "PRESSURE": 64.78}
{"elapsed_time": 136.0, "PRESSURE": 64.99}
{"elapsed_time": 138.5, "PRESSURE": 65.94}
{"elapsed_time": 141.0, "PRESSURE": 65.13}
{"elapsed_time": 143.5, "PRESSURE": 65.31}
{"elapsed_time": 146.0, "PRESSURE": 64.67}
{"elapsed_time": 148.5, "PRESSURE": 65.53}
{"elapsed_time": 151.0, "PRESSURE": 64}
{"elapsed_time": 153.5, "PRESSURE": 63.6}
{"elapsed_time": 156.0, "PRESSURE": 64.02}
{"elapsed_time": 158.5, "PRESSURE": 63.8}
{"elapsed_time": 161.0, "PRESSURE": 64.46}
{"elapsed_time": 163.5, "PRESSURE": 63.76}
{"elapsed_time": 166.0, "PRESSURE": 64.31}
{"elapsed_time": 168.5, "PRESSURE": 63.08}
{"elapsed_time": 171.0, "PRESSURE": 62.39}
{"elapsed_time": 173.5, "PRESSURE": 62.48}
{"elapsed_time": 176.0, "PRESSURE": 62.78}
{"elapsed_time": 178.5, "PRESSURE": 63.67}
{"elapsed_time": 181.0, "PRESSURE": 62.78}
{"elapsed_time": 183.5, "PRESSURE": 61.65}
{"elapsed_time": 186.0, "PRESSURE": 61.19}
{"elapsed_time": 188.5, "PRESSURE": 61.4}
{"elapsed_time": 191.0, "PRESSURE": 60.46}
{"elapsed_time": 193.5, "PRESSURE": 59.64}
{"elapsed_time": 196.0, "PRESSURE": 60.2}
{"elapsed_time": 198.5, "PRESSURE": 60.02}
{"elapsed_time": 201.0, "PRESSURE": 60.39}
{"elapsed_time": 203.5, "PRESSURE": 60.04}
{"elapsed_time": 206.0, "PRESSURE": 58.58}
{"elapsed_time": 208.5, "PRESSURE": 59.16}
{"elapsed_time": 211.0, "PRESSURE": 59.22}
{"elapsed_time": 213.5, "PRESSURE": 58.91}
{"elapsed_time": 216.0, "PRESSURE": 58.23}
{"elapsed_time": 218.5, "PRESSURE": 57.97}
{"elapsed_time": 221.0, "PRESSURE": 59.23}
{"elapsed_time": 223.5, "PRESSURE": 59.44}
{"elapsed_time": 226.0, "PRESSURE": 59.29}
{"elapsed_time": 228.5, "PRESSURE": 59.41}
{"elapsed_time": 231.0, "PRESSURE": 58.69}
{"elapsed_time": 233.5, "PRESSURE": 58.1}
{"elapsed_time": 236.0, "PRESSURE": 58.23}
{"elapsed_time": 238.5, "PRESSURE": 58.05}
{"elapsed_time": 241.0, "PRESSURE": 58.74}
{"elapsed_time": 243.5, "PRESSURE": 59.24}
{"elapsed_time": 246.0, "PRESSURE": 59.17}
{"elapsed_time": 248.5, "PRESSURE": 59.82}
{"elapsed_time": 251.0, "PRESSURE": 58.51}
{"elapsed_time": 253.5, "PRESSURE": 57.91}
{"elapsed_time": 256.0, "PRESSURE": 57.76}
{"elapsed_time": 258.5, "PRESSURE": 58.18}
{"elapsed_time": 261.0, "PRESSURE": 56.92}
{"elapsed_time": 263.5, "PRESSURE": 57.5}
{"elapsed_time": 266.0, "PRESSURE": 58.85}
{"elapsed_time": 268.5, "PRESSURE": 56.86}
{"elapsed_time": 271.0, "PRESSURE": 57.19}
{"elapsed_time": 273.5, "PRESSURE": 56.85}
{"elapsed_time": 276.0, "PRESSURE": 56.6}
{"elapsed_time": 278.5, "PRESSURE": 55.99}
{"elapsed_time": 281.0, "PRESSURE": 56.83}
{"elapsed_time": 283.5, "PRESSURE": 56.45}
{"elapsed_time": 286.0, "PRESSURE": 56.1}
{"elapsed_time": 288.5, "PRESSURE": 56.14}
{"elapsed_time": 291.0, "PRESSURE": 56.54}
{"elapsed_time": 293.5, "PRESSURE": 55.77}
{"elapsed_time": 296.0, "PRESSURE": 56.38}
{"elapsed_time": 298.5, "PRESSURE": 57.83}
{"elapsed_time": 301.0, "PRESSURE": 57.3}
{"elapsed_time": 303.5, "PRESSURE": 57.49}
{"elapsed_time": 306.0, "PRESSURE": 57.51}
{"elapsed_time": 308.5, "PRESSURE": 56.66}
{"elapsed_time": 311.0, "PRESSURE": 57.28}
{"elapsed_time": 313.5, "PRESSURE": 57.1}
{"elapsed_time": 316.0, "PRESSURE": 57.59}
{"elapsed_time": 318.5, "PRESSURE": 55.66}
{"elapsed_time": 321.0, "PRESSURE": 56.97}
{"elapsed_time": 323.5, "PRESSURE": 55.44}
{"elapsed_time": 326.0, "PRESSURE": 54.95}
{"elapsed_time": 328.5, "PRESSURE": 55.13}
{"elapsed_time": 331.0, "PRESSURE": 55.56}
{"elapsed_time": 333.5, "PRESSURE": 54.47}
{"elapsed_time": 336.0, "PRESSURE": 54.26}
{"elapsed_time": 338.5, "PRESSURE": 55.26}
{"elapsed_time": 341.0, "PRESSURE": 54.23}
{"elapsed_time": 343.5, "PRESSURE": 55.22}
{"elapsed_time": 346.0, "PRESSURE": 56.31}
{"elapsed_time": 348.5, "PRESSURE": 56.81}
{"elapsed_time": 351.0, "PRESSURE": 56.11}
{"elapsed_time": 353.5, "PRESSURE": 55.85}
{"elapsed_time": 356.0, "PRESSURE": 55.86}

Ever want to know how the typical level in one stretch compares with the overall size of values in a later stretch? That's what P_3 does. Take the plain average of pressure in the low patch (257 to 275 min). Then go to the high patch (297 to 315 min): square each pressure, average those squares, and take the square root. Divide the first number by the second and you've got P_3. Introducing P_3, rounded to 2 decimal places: 1.00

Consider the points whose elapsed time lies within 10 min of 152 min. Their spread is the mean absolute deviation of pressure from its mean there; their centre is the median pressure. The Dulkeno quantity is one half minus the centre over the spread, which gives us -112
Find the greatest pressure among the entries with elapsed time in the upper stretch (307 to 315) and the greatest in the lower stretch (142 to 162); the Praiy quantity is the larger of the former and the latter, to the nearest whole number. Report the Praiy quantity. 66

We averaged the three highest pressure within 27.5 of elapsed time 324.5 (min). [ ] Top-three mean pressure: 58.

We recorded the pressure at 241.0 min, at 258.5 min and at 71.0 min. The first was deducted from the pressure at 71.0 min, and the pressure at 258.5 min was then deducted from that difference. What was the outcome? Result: -51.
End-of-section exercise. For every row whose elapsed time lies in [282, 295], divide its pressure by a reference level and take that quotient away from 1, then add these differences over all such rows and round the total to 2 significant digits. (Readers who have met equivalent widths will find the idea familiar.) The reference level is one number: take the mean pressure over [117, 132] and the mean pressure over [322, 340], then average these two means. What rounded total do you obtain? 0.32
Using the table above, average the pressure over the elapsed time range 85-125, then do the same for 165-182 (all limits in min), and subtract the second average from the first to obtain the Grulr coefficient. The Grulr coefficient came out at 3.7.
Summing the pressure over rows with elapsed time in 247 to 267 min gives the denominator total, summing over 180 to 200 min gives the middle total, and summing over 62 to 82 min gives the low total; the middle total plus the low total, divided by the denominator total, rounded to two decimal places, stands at 2.20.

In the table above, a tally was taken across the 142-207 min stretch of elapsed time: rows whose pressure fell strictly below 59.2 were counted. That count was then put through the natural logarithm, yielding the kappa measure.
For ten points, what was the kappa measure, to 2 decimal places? 0.00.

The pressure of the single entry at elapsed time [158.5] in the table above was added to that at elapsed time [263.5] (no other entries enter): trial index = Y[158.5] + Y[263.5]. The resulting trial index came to 121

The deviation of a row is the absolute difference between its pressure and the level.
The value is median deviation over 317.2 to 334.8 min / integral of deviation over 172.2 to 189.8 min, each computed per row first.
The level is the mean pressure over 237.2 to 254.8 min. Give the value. 0.054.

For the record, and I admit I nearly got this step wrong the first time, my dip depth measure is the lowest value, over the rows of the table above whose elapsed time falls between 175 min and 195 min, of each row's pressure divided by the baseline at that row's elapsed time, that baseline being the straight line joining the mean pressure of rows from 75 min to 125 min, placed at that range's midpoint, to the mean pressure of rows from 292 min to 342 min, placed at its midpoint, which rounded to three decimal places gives 0.957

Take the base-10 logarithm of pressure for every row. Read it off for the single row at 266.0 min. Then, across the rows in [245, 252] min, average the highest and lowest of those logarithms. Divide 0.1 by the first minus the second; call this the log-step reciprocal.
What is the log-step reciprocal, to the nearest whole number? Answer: -44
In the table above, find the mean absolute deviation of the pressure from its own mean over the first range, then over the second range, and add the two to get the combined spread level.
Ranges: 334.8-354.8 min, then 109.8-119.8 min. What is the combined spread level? 1.5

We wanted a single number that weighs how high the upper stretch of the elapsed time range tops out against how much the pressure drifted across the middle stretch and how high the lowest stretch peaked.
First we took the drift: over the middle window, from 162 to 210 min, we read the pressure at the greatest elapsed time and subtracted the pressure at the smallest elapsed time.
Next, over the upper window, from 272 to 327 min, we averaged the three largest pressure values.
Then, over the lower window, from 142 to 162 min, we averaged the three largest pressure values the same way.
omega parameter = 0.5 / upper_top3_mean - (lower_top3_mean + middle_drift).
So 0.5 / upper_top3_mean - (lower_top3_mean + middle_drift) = -60.6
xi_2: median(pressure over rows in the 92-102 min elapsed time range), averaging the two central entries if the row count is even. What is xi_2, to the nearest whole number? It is 68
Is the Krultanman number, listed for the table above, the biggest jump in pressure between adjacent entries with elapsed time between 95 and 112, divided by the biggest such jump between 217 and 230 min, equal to 1.3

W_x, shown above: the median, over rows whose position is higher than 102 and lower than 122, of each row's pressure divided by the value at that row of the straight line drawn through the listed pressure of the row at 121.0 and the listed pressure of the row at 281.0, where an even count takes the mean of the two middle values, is 0.98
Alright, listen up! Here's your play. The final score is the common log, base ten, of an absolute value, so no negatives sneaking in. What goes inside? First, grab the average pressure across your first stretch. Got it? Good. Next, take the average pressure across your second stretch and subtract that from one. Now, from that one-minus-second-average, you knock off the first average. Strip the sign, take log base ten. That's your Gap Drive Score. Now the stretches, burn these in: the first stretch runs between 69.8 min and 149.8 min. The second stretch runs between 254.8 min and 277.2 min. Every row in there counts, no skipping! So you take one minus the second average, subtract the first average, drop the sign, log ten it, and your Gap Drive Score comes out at 2.09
